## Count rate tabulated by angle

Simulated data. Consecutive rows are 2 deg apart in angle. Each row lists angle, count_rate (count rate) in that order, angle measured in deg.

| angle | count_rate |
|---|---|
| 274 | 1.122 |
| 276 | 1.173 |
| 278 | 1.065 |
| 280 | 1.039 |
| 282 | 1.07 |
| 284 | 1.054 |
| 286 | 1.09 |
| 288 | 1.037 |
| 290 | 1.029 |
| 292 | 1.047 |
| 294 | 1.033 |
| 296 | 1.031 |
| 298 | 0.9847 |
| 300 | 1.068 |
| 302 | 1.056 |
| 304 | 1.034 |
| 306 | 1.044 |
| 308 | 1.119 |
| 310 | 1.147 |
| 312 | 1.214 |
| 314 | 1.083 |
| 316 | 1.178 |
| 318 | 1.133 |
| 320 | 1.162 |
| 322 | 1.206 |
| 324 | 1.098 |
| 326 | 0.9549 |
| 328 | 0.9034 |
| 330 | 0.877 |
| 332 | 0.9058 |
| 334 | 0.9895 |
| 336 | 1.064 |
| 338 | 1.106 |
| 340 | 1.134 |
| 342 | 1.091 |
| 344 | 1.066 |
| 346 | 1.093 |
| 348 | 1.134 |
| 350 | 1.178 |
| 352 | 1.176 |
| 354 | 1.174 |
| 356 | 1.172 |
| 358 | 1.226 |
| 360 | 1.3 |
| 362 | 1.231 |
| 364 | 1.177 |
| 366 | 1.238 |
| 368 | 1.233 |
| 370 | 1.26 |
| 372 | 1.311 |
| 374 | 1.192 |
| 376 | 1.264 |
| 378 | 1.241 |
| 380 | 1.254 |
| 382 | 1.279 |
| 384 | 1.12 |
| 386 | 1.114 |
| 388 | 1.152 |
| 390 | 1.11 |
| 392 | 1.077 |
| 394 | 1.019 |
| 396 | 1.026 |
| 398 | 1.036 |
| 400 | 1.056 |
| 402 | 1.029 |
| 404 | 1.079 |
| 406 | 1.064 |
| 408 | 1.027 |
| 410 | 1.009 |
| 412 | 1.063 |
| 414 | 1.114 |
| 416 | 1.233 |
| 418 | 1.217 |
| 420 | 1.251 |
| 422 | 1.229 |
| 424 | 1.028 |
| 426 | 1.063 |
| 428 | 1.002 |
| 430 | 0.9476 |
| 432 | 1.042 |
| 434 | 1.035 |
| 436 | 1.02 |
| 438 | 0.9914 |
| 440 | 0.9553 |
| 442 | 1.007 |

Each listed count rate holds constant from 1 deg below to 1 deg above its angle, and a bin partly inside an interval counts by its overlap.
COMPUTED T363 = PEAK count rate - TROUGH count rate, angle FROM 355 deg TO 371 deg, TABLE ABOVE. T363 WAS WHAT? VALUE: 0.13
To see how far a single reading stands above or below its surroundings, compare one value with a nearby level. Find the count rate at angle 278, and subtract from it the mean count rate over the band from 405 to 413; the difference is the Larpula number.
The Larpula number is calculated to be 0.0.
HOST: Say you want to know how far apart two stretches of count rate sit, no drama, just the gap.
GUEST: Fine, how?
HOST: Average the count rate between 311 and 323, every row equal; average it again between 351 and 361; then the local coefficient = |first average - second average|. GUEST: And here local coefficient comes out 0.05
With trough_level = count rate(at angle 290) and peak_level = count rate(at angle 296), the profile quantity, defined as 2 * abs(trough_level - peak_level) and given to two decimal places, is 0.00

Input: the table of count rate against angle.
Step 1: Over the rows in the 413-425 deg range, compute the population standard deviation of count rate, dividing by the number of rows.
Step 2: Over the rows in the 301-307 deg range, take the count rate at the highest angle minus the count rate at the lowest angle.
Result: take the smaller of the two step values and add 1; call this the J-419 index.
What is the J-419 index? 0.99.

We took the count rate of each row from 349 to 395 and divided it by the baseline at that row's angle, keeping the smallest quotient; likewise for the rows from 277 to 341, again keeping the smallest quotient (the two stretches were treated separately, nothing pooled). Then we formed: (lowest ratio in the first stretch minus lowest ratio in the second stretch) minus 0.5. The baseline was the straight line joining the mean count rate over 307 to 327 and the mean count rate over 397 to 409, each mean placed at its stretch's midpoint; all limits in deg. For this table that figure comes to -0.32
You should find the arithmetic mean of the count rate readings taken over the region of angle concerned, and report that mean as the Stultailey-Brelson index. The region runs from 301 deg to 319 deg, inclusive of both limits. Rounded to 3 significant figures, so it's 1.11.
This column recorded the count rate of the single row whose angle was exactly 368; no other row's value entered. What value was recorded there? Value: 1.233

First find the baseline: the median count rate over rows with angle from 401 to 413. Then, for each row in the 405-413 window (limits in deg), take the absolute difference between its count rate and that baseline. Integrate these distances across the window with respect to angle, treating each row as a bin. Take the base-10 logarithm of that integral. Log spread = -0.74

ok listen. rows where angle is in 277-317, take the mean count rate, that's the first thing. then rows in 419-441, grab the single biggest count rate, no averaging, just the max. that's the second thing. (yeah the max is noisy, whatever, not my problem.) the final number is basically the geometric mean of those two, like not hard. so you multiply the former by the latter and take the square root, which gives 1.16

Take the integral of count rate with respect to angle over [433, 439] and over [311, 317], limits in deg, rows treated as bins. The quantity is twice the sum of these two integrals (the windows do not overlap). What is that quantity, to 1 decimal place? 26.1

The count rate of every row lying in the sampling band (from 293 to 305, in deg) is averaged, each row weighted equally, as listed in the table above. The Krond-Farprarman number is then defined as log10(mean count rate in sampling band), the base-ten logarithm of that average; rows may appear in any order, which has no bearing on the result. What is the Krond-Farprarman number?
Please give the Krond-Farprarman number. 0.015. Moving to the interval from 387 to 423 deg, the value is 0.041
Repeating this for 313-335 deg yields 0.019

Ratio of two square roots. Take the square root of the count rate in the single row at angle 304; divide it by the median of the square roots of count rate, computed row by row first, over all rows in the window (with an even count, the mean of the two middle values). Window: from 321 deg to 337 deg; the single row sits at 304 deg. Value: 1.03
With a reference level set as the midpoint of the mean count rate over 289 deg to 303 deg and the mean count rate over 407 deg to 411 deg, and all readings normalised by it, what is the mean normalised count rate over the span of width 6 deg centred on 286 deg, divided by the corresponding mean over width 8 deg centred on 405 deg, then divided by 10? 0.101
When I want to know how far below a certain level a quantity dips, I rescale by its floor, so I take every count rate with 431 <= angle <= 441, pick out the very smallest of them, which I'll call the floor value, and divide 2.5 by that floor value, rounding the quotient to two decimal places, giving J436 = 2.62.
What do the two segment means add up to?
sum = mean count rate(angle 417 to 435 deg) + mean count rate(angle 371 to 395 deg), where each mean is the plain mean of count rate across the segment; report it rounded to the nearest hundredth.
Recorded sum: 2.27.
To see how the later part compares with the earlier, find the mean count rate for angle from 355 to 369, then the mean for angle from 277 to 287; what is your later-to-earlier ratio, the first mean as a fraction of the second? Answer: 1.15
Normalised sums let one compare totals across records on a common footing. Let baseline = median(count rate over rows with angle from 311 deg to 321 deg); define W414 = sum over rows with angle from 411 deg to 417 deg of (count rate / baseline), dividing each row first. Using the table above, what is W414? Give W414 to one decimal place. 2.9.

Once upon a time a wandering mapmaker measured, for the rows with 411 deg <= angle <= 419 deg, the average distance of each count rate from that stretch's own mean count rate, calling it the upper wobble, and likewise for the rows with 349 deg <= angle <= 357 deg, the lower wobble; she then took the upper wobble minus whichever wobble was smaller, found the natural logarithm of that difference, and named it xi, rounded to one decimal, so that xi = -2.7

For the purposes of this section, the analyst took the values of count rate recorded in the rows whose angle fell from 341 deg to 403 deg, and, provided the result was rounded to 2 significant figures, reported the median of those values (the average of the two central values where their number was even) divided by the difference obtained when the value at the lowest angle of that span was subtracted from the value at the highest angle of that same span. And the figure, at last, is -19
